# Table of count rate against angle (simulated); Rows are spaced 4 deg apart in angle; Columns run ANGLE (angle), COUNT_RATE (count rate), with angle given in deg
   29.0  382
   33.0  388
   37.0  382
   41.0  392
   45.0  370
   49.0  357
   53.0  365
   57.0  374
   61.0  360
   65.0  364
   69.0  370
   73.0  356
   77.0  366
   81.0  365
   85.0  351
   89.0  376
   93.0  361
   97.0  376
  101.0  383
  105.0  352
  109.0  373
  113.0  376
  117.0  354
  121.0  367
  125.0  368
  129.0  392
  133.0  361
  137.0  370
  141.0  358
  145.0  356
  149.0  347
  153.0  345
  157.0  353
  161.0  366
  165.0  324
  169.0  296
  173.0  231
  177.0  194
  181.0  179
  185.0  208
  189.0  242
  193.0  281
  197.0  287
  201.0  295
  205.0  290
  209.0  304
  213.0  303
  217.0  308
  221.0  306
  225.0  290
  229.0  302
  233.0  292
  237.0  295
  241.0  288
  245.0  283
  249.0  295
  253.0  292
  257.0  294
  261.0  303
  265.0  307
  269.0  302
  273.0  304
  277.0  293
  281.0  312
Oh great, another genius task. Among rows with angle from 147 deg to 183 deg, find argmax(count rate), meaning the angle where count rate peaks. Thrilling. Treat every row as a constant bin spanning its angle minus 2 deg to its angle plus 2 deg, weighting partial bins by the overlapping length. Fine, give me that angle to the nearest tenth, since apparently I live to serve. 161.0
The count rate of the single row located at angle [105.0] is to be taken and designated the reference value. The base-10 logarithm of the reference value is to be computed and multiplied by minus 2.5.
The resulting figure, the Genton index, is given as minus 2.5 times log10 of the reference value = -6.366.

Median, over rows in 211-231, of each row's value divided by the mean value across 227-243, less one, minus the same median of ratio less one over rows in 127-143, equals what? -0.2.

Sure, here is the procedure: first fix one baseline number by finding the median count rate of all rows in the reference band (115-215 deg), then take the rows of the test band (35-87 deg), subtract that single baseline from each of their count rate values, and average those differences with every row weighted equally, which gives 43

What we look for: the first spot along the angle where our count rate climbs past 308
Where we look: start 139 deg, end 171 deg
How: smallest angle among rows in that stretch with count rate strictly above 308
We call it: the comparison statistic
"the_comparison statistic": 141.0 deg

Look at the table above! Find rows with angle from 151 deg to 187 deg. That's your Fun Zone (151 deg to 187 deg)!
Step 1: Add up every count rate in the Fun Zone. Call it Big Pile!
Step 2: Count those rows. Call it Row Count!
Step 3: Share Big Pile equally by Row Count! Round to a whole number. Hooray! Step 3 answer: 277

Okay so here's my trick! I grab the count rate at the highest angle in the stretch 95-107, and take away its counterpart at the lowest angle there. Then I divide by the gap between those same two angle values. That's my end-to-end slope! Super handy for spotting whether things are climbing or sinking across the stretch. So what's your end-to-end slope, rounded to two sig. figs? -3.0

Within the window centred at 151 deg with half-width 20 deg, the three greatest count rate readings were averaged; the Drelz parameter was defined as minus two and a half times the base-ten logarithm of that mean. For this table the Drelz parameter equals -6.41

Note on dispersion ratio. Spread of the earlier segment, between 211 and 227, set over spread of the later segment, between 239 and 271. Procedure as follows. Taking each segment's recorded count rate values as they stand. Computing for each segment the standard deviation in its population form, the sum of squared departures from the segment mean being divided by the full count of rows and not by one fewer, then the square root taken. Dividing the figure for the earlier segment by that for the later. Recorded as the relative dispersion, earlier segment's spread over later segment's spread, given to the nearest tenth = 0.9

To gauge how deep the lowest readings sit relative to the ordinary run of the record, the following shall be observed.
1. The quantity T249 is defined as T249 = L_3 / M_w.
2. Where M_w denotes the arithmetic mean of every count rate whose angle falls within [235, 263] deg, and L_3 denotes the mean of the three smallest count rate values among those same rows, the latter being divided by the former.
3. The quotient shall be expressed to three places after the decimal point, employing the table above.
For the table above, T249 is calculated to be 0.982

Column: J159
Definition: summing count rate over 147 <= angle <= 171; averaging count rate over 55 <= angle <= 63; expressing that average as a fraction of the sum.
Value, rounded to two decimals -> 0.18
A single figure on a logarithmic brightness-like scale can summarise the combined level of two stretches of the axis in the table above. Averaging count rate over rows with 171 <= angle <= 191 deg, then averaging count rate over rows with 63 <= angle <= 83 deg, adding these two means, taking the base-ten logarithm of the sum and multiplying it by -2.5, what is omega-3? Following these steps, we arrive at -6.90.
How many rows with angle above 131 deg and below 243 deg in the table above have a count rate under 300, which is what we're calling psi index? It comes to 14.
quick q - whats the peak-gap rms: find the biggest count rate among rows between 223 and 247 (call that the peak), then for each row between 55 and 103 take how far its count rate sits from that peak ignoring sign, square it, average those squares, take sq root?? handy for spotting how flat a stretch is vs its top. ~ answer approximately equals 65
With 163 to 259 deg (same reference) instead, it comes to 44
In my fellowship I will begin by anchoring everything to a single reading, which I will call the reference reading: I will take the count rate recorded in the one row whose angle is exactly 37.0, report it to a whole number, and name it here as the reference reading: 382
